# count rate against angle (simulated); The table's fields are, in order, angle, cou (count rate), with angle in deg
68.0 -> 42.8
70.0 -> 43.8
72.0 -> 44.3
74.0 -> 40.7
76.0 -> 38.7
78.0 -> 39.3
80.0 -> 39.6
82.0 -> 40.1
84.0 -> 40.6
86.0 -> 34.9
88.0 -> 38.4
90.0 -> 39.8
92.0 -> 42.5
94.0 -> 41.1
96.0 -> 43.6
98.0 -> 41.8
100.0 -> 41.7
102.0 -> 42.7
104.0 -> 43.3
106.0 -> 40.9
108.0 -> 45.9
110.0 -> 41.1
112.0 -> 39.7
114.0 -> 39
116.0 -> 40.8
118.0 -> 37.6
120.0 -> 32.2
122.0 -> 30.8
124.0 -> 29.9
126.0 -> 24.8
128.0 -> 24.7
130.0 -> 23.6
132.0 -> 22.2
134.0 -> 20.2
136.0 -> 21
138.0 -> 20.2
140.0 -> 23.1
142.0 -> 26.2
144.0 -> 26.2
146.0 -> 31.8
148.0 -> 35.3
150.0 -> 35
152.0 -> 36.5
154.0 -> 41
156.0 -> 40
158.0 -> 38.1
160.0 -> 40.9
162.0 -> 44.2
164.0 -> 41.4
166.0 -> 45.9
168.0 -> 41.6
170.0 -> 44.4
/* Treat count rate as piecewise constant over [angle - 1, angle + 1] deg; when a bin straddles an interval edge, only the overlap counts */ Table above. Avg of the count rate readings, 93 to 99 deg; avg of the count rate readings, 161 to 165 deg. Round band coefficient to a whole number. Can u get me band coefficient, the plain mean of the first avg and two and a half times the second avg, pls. 75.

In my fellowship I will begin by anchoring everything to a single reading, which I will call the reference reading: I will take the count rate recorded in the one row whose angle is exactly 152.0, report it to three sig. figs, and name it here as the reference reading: 36.5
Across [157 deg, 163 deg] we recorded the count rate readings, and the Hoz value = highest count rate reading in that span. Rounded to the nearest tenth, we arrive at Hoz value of 44.2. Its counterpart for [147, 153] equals 36.5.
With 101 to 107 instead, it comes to 43.3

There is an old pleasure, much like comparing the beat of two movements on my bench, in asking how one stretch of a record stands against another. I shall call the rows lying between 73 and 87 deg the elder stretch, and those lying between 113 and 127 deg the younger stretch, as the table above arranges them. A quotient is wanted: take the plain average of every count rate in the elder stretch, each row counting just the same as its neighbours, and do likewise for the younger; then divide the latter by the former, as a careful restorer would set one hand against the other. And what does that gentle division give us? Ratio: 0.86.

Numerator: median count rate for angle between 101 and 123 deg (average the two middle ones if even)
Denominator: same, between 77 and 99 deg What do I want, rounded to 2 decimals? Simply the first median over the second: 1.02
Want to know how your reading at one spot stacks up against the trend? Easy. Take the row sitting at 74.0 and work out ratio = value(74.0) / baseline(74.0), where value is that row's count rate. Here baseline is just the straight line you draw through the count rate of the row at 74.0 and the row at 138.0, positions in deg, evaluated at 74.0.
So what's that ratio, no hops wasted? 1.00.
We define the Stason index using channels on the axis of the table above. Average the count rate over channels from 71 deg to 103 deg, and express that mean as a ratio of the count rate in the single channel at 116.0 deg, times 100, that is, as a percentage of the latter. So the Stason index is 100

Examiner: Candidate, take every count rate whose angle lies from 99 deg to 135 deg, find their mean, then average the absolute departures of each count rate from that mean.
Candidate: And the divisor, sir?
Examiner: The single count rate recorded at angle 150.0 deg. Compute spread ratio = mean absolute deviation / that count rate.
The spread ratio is 0.21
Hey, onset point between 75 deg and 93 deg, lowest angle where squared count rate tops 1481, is 76.0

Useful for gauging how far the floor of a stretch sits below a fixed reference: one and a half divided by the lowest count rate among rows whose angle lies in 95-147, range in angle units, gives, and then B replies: 0.074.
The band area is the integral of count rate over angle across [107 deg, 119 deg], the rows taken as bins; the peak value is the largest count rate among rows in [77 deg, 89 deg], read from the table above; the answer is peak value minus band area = -448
